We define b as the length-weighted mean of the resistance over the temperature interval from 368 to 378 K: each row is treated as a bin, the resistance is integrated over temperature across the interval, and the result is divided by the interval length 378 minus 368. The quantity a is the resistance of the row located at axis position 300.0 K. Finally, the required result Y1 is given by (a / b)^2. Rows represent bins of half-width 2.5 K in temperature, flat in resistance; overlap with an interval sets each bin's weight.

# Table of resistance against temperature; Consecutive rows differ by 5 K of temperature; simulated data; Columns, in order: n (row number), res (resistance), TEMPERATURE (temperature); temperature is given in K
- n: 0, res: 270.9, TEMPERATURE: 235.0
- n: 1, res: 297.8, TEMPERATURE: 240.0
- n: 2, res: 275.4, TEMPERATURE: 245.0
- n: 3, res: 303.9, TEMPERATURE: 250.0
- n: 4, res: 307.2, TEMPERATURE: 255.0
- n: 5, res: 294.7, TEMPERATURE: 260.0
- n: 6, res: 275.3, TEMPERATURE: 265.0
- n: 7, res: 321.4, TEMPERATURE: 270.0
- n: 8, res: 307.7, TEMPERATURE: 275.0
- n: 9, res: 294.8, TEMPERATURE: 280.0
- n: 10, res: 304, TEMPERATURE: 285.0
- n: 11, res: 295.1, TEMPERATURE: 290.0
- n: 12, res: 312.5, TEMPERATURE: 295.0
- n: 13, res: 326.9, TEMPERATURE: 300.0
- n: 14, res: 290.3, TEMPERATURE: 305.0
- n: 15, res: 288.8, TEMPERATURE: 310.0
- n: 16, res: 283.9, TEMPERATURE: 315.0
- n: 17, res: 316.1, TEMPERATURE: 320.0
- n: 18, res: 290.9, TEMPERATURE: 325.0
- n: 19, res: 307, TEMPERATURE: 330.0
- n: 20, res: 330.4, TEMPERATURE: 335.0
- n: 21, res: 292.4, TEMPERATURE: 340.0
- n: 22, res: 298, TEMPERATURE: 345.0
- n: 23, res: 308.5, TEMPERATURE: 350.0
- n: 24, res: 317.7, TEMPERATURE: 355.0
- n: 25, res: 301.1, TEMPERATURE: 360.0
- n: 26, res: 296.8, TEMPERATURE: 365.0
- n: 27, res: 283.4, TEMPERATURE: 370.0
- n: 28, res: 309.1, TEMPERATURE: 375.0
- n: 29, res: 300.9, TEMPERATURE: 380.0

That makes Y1 1.21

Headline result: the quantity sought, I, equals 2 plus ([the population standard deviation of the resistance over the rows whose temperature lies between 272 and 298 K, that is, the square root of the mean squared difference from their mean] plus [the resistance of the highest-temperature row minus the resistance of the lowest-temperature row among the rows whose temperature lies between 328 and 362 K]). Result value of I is 3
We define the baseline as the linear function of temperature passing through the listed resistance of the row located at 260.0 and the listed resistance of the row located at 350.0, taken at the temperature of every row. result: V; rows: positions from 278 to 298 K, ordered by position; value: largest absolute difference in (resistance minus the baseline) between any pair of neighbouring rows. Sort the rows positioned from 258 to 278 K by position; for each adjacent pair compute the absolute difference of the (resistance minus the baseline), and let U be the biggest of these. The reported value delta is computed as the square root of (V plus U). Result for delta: 7.9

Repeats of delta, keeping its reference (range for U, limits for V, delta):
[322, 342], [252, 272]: 9.2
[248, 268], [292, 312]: 7.6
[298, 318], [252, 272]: 9.1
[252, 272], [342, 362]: 7.9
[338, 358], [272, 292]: 4.8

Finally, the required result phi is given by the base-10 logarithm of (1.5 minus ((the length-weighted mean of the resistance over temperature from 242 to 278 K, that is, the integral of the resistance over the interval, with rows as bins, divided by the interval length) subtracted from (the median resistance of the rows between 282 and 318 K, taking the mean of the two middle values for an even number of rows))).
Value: 0.6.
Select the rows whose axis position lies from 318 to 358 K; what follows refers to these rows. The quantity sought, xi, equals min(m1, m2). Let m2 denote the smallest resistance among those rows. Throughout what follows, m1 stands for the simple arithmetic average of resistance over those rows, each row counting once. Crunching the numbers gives 291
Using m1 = 308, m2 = 290.9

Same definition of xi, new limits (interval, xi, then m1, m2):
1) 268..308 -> 290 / 307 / 290.3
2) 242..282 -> 275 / 298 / 275.3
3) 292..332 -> 284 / 302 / 283.9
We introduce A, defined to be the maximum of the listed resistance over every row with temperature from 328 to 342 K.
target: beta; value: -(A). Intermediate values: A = 330.4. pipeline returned -330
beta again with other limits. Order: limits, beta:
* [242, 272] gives -321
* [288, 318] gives -327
